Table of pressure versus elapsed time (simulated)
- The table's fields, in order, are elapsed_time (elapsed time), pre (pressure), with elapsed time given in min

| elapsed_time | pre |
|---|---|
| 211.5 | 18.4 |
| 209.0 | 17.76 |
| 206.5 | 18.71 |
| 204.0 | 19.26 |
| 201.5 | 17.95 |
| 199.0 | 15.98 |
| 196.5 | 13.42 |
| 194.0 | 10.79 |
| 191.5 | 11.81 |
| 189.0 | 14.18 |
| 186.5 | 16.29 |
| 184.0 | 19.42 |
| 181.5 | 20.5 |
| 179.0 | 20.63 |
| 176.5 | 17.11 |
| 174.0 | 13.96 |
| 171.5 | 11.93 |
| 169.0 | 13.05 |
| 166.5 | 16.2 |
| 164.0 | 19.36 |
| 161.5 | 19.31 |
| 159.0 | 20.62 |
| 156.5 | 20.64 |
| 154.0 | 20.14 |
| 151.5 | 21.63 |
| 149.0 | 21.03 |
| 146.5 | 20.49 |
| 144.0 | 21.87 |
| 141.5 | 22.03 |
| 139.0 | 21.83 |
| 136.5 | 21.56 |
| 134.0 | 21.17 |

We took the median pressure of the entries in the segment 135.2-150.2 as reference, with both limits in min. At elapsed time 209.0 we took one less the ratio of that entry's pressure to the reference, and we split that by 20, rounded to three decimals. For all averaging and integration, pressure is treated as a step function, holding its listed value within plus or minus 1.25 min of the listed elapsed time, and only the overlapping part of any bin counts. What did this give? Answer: 0.009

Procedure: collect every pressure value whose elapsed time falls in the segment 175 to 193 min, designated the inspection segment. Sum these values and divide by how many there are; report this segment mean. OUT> 17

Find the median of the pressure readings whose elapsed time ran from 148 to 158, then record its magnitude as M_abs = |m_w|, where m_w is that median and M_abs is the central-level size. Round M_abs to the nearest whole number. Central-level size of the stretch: 21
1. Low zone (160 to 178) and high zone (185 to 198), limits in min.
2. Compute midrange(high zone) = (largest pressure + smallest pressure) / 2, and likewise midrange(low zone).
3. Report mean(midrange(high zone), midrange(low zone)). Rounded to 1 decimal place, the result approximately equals 14.6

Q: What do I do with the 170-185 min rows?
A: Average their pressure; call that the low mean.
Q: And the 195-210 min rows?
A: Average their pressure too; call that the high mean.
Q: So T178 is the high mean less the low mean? -0.1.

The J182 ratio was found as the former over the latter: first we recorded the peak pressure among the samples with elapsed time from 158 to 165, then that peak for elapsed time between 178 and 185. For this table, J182 1.00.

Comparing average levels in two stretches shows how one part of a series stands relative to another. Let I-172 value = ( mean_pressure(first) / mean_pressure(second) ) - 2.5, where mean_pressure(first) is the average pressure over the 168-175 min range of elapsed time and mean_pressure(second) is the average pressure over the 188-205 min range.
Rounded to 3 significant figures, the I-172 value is -1.62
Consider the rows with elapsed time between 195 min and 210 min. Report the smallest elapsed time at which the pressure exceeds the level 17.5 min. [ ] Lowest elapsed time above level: 201.5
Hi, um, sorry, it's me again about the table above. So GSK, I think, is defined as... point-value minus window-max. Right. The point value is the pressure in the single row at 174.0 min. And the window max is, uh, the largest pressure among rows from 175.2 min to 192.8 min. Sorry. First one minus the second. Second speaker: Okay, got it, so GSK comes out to -6.7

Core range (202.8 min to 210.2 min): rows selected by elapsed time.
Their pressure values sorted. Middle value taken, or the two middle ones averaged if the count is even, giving 18.7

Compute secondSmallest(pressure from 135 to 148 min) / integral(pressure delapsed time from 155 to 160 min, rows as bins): 0.21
